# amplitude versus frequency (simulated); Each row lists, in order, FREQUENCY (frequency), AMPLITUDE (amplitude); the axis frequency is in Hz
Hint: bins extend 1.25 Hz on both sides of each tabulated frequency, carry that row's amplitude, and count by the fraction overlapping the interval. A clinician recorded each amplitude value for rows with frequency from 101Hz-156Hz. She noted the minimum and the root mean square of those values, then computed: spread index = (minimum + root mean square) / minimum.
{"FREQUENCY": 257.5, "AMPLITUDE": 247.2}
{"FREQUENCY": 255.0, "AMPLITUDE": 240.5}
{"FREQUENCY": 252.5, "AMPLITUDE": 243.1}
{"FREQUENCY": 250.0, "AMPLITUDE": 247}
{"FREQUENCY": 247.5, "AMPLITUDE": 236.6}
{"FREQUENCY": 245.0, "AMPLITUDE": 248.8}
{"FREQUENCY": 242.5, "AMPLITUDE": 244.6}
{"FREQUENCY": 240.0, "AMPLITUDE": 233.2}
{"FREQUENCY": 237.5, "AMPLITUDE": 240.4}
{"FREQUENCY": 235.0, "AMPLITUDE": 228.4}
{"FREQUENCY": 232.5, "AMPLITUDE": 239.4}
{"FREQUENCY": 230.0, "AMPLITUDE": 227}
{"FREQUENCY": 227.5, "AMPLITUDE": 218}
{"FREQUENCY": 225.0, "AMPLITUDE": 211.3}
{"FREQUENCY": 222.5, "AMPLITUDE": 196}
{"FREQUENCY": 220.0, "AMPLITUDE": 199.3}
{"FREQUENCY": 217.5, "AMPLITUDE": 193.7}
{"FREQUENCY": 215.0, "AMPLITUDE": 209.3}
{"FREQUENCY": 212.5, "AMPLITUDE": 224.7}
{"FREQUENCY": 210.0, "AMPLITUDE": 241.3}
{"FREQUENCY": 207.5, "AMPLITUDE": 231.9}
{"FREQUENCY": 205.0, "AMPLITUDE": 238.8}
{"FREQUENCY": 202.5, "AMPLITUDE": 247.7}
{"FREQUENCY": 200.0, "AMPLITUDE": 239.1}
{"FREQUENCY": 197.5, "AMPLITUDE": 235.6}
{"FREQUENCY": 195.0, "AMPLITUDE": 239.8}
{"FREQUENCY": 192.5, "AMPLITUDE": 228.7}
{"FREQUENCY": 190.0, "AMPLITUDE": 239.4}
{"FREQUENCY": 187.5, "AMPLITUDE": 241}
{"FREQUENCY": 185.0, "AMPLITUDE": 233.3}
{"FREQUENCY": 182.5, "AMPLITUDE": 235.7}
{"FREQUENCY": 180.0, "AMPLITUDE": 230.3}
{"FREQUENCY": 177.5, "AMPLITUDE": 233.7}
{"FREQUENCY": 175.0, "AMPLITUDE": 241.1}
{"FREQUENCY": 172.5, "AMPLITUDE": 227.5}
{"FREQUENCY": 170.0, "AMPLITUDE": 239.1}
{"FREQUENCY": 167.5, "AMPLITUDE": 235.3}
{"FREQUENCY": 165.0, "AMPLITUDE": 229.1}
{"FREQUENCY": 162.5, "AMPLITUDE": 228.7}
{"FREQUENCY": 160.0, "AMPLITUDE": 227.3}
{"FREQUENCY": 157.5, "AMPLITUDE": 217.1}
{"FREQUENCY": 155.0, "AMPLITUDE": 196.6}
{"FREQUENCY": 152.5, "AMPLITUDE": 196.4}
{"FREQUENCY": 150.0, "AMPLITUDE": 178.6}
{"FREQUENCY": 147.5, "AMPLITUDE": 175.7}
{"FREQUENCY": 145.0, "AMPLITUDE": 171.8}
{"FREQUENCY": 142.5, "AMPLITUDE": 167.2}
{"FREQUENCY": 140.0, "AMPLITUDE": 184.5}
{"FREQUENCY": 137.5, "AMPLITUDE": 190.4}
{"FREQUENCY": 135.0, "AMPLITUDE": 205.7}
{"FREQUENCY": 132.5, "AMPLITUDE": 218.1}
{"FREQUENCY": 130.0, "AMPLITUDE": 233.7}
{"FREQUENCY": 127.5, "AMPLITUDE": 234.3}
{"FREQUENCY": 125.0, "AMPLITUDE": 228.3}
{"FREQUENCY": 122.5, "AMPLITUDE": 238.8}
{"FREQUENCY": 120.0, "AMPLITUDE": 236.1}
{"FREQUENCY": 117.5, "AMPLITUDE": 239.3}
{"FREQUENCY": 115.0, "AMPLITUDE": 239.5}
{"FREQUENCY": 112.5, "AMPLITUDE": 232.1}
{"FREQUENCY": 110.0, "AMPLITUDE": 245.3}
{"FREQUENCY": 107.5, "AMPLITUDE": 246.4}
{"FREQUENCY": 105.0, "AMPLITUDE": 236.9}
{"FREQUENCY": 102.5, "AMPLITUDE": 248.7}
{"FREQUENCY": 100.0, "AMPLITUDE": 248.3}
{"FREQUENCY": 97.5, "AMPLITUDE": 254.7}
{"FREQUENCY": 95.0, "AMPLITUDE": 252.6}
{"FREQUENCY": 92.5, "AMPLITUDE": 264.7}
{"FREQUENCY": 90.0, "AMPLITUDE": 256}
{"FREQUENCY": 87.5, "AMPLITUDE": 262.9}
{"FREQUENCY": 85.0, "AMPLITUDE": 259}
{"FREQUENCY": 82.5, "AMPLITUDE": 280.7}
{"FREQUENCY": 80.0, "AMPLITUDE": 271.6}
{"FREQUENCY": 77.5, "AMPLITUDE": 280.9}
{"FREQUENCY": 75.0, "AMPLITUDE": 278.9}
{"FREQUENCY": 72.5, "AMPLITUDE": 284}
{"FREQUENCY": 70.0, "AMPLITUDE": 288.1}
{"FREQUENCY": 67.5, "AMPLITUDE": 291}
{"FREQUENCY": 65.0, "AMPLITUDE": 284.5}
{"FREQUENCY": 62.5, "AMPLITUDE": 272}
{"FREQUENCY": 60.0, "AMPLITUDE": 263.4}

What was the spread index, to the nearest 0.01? 2.30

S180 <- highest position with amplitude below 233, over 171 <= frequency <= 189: 180.0 Hz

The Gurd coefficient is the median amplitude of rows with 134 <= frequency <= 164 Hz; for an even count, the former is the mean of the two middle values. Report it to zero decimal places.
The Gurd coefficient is 193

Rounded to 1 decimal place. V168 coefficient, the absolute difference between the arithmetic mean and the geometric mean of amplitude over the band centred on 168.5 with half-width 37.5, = 1.4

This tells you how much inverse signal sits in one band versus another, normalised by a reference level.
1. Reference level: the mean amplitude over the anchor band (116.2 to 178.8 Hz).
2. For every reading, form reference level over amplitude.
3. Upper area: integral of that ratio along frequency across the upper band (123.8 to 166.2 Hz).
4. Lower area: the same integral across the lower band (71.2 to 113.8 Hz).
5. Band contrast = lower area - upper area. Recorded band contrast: -10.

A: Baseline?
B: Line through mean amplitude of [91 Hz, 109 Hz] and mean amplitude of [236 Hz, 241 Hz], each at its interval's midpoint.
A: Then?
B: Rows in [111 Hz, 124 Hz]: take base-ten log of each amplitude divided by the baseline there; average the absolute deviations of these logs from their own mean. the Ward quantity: 0.005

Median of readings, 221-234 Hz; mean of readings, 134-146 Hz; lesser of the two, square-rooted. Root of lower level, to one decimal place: 13.6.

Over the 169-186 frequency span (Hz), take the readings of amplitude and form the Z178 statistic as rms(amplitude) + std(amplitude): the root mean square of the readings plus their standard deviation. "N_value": 239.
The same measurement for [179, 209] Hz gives 242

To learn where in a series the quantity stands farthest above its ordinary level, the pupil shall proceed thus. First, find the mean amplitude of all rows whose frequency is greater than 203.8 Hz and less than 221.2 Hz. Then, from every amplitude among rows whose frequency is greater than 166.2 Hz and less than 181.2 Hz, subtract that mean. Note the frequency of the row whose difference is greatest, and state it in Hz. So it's 175.0 Hz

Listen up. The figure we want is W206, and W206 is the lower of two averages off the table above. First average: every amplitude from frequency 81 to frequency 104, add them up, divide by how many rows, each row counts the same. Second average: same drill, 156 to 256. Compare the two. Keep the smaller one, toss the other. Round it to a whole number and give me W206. 231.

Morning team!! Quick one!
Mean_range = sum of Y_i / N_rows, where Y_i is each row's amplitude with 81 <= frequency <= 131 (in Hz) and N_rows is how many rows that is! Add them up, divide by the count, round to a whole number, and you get 247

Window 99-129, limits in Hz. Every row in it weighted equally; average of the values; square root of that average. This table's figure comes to 15.5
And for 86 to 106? 15.9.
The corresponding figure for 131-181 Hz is 14.5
